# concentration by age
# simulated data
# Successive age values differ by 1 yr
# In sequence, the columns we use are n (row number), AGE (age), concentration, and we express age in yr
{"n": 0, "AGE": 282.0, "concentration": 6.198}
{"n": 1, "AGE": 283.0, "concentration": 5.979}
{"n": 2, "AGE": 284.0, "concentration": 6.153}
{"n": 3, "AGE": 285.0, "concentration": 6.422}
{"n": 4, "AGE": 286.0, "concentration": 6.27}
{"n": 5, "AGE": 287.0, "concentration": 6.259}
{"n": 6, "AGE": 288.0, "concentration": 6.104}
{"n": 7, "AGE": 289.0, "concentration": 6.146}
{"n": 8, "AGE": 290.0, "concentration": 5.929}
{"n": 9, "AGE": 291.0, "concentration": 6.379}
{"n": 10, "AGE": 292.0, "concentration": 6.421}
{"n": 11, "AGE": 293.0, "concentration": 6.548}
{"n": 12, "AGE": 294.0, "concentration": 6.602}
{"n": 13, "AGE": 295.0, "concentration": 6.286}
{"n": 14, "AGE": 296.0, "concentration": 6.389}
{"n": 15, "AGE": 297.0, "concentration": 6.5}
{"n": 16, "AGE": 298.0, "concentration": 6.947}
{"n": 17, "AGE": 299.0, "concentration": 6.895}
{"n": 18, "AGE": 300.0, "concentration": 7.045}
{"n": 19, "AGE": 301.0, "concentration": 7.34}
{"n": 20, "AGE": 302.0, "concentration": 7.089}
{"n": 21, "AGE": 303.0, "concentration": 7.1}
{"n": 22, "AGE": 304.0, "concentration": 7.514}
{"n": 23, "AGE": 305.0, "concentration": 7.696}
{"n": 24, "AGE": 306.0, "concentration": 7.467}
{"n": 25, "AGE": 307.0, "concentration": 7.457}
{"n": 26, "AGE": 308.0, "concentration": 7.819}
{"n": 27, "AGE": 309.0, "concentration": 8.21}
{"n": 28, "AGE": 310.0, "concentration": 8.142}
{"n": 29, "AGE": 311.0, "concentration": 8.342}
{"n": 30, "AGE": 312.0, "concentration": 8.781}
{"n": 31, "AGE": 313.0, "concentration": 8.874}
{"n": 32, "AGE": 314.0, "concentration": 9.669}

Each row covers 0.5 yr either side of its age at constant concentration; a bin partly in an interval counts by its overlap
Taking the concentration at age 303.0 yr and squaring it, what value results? 50.4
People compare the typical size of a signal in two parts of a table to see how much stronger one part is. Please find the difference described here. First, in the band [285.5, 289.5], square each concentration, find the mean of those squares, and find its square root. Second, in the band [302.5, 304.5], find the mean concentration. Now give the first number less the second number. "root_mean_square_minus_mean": -1.1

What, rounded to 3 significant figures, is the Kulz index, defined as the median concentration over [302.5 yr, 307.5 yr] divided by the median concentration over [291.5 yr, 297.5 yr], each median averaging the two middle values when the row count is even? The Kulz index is 1.16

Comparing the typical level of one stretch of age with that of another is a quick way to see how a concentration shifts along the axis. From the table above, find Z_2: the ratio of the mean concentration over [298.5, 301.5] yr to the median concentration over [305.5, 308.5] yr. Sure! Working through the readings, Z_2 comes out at 0.95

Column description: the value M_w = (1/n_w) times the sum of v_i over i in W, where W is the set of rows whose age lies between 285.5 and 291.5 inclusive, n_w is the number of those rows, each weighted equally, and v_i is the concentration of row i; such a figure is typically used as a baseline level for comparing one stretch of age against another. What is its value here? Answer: 6.2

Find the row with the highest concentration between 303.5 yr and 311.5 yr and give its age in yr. 311.0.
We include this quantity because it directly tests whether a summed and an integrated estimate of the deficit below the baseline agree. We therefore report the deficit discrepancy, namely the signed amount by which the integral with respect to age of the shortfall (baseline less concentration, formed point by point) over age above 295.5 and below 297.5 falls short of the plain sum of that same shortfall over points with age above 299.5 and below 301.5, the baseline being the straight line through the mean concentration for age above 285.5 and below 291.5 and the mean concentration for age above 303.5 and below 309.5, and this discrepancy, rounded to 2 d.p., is -0.82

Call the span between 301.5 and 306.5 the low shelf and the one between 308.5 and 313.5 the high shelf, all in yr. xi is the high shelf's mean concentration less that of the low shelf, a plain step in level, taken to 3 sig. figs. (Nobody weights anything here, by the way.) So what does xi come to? 1.10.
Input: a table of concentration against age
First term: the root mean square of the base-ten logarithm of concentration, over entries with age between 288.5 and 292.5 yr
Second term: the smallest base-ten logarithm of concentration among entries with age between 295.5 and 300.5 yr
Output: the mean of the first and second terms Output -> 0.800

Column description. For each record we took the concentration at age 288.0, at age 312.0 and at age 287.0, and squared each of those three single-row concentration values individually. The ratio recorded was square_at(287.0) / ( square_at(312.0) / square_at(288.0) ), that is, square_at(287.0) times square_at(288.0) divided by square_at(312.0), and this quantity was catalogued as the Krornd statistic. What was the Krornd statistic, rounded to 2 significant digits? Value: 19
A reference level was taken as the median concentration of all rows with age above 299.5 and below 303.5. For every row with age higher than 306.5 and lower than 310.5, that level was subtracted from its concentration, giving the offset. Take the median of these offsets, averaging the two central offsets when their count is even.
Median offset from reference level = 0.9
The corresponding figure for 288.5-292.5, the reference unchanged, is -0.8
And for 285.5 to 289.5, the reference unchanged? -0.9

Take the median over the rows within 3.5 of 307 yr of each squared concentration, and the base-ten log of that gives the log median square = 1.77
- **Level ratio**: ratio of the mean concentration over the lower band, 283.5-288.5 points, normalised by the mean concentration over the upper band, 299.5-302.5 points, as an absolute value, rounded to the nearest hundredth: 0.87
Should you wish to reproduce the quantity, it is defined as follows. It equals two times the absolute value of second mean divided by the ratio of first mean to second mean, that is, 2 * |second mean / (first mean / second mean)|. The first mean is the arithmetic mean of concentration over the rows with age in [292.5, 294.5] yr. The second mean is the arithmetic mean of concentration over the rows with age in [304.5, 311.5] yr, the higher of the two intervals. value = 19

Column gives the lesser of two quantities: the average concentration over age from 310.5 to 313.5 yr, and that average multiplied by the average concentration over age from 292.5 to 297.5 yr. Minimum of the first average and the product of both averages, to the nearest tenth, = 8.7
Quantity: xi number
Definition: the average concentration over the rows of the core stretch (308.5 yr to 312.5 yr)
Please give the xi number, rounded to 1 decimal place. 8.4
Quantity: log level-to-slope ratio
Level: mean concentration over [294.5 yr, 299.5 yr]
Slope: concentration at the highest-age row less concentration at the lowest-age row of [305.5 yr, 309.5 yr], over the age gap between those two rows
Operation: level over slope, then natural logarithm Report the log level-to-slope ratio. 3.28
